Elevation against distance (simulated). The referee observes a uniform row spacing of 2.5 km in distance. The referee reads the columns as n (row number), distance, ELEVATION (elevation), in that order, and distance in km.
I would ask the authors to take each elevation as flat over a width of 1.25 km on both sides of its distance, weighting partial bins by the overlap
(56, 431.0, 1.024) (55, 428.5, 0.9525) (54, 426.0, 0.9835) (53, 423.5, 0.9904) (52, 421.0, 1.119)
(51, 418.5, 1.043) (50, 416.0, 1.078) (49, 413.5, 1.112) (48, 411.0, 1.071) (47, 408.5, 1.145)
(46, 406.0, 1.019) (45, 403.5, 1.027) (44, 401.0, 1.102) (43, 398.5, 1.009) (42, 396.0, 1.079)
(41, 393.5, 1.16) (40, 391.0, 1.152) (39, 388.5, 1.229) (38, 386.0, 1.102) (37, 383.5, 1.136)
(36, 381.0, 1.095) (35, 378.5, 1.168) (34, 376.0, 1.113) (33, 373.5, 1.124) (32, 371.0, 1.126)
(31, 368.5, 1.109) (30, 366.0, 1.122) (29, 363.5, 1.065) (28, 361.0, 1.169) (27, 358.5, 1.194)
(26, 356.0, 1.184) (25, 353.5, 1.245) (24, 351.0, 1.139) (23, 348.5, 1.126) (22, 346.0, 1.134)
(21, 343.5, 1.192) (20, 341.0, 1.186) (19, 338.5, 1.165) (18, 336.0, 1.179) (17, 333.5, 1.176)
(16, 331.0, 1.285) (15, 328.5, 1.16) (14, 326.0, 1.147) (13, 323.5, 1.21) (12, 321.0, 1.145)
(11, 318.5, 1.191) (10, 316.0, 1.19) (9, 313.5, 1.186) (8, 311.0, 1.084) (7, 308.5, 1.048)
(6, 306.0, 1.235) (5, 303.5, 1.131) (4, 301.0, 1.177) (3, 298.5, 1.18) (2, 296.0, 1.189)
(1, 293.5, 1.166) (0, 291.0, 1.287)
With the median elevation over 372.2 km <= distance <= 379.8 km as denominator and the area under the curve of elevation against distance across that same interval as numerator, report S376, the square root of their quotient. 2.8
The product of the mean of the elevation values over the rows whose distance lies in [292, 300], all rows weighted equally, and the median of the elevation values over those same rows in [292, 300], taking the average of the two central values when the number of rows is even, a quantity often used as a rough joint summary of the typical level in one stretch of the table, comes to 1.39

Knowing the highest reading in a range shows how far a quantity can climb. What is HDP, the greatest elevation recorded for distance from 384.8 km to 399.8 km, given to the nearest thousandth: 1.229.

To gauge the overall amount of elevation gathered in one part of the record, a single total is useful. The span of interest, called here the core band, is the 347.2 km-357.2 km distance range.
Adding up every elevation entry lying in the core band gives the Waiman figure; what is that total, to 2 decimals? 4.69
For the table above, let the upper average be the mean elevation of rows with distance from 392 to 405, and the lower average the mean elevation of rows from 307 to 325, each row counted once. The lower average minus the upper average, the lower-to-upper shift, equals 0.08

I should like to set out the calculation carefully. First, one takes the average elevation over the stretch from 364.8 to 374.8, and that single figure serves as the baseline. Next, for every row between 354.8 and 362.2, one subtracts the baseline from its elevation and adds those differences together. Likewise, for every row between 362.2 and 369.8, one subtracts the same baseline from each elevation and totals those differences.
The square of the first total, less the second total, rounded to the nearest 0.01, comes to 0.10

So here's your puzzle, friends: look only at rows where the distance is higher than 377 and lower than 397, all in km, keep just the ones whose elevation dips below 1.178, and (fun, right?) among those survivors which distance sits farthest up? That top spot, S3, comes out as 396.0 km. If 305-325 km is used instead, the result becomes 321.0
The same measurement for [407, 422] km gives 421.0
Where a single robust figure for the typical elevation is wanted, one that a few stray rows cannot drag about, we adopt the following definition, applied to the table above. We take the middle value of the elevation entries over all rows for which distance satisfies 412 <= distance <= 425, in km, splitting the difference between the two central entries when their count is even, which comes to 1.08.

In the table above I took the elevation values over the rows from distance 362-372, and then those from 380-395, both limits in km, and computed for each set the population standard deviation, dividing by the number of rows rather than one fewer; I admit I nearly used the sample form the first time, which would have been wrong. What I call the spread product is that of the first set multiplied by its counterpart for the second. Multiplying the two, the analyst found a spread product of 0.0011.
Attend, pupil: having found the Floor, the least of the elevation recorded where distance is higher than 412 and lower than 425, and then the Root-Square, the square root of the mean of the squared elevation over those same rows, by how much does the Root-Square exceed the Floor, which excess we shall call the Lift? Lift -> 0.08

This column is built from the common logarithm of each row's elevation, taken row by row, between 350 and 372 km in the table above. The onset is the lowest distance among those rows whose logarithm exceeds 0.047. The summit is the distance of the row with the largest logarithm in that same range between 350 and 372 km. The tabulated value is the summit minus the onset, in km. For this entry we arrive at 2.5 km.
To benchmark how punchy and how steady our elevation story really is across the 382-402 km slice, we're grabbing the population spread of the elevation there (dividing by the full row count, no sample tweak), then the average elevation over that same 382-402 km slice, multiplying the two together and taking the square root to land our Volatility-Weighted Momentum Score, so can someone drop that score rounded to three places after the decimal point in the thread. 0.261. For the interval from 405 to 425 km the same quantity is 0.230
